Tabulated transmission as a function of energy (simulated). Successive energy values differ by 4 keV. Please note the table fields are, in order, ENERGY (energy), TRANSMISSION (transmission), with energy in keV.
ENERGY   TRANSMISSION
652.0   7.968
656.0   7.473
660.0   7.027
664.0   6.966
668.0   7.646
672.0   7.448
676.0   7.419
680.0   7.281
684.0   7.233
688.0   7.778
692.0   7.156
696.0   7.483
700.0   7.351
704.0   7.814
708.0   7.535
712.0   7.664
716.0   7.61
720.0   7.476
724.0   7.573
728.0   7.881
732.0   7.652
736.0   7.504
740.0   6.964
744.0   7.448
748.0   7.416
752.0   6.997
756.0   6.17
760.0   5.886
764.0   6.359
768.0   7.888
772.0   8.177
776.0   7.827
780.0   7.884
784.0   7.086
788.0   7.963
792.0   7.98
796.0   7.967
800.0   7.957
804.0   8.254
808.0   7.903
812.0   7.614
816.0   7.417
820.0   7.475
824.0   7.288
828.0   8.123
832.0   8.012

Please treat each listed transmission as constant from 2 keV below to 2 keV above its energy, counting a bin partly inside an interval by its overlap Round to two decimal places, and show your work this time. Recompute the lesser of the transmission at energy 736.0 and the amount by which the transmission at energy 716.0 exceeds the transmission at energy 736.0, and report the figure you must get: 0.11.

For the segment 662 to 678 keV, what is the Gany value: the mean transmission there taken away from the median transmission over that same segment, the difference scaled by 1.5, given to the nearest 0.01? 0.10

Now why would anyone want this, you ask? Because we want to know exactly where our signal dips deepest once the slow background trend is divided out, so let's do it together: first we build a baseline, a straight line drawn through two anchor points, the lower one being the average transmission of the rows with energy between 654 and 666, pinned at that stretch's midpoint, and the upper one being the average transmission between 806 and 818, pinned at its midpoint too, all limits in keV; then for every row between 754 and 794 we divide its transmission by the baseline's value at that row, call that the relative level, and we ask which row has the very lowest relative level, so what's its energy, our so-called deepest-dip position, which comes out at 760.0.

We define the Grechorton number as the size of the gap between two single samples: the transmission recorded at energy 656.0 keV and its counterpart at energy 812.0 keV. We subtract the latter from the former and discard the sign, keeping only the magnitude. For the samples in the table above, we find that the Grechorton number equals 0.14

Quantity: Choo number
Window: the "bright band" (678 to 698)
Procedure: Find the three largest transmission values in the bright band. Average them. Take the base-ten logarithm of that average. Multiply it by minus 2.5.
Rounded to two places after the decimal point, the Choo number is -2.19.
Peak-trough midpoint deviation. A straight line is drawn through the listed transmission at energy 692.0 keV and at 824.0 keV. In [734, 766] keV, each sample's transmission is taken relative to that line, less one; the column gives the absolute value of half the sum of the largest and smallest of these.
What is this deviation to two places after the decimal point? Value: 0.07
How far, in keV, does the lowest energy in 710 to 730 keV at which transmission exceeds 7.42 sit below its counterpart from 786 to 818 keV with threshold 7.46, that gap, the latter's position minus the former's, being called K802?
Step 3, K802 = 76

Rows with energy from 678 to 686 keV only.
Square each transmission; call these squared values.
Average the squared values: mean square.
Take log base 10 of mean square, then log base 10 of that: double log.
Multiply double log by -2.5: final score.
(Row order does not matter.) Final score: -0.590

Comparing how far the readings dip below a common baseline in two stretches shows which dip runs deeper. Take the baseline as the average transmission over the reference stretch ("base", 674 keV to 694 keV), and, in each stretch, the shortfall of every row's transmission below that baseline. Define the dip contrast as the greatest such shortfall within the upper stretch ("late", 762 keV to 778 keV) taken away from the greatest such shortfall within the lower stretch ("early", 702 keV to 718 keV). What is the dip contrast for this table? -1.2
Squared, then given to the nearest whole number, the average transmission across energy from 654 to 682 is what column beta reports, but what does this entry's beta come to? 54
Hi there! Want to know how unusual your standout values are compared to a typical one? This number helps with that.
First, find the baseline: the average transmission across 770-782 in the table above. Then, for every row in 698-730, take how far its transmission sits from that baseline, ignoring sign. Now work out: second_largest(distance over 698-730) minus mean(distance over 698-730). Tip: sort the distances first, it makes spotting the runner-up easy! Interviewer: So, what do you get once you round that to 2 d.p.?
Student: 0.14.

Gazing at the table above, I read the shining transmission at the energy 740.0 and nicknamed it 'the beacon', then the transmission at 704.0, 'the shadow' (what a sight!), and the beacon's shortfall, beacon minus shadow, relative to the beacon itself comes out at -0.12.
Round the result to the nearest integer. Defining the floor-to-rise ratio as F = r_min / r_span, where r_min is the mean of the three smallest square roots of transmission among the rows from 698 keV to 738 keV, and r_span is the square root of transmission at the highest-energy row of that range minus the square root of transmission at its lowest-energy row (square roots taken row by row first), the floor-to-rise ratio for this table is 97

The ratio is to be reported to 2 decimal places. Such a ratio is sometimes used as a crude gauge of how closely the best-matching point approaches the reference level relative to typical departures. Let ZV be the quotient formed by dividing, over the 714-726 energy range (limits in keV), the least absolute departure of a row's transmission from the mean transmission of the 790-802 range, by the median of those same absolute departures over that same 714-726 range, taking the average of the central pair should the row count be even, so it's 0.91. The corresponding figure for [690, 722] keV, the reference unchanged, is 0.34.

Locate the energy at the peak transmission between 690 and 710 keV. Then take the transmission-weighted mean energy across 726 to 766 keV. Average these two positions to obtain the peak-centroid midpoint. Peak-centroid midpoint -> 724.5 keV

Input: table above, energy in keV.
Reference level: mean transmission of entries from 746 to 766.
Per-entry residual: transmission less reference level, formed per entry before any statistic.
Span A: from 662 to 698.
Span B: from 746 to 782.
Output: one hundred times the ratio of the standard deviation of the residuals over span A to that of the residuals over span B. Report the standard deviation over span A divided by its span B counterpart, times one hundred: 29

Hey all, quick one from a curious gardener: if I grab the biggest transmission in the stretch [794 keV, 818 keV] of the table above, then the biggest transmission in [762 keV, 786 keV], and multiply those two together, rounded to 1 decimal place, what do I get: 67.5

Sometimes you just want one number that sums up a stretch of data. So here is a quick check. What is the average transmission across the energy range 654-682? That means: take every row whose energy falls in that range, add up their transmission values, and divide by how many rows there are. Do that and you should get 7.32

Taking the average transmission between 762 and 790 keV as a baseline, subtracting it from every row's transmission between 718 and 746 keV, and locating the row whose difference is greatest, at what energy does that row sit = 728.0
